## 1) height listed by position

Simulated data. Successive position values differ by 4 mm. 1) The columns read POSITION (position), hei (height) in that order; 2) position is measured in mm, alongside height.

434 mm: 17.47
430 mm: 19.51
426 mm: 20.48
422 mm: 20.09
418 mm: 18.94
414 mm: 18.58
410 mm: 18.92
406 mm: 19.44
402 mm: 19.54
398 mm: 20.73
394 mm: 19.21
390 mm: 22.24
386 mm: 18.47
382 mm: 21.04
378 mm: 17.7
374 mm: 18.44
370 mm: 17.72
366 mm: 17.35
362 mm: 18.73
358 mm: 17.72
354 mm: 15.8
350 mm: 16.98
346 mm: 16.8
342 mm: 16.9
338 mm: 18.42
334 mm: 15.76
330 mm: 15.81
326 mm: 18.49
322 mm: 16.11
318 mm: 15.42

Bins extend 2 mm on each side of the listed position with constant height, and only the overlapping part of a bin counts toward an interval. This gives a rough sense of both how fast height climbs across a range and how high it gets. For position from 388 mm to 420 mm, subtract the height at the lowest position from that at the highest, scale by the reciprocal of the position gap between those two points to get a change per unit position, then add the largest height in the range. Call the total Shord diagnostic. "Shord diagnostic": 22.1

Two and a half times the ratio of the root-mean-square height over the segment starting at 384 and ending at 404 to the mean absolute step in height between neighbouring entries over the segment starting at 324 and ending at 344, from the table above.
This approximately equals 29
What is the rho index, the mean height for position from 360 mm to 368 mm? 18.0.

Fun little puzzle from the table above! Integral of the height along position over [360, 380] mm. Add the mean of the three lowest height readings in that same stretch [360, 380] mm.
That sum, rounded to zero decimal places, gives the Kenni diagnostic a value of 377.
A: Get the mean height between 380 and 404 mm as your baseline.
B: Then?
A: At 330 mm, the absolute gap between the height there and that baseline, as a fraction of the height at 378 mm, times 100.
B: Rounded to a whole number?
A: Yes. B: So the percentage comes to 25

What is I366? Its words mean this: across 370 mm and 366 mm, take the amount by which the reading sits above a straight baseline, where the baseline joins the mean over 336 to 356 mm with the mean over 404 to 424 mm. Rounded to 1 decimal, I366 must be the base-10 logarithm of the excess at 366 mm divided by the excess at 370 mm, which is 0.8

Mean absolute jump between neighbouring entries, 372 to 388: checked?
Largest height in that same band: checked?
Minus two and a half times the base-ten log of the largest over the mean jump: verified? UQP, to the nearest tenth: -2.4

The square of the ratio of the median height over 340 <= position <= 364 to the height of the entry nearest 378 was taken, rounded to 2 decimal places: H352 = 0.92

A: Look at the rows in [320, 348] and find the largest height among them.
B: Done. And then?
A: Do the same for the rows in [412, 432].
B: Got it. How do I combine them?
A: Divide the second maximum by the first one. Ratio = 1.11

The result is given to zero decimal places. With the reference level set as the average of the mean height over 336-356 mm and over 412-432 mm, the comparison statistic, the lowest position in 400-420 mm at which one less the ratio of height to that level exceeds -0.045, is 410 mm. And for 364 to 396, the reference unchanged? 366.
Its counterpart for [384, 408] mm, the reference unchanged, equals 386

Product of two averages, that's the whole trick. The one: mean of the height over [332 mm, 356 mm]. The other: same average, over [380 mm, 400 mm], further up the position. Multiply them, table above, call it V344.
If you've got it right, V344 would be 341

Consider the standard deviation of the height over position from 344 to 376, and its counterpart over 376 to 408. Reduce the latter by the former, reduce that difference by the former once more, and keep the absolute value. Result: 0.4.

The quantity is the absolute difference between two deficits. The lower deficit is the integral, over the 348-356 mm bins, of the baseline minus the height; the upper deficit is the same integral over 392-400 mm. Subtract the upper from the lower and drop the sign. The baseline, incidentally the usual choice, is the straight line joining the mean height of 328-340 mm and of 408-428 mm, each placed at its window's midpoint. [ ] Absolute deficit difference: 17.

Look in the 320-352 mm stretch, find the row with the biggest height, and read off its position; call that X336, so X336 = 326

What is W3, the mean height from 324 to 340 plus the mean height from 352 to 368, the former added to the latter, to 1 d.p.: 34.5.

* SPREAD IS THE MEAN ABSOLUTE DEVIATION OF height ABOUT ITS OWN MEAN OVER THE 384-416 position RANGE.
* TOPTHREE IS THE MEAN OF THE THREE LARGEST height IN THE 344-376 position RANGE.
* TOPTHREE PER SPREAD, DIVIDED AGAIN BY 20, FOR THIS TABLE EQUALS 0.99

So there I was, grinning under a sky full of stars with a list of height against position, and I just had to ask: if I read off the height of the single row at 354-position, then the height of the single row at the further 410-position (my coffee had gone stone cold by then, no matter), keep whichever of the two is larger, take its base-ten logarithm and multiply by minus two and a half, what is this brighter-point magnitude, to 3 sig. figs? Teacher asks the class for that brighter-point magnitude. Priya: -3.19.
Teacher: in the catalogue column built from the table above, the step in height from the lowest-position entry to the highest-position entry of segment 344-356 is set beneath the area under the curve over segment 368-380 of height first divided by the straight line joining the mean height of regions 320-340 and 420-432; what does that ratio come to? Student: -12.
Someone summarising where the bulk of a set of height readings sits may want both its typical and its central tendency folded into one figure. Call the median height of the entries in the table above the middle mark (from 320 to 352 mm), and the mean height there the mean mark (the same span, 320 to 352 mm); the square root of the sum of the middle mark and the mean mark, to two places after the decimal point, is 5.81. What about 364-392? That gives 6.12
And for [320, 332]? 5.74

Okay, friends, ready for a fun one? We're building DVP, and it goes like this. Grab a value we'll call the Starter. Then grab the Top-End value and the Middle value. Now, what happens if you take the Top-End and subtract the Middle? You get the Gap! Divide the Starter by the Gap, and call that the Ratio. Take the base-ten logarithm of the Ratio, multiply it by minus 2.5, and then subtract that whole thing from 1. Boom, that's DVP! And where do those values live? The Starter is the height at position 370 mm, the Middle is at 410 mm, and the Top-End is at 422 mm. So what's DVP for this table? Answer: 3.95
